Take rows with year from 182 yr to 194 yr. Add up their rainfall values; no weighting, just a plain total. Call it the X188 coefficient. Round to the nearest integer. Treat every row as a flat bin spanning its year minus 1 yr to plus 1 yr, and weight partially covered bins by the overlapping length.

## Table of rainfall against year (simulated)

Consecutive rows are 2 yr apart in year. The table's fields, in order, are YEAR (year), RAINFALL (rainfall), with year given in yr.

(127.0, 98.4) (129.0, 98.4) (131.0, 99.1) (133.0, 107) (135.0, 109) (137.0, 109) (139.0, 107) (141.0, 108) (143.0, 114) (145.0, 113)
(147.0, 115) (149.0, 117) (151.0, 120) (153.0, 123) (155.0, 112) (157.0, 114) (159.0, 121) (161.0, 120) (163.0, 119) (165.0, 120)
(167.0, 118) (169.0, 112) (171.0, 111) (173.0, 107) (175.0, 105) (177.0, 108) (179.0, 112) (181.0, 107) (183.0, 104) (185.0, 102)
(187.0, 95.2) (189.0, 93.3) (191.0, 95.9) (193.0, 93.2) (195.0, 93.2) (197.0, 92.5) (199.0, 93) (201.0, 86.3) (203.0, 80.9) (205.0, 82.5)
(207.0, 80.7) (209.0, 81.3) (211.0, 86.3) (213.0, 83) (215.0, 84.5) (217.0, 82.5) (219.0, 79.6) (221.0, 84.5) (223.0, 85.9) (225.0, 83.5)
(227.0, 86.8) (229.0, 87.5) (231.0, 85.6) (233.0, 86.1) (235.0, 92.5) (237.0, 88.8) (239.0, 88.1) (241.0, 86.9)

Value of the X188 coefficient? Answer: 584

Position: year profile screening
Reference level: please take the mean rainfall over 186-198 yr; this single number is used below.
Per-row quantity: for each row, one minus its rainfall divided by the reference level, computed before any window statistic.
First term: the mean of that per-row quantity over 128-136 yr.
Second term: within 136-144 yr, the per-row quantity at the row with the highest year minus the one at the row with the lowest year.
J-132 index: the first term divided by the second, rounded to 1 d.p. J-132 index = 1.9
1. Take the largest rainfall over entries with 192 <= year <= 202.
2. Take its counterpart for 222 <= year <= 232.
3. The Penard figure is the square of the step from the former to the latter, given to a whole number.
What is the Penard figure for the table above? 32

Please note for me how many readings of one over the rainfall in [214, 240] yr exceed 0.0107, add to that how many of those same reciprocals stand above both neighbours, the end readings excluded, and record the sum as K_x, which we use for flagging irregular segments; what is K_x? 16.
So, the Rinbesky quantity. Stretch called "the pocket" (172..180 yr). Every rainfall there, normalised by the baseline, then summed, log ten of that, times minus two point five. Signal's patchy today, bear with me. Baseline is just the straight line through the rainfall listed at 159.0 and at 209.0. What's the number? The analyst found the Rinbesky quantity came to -1.51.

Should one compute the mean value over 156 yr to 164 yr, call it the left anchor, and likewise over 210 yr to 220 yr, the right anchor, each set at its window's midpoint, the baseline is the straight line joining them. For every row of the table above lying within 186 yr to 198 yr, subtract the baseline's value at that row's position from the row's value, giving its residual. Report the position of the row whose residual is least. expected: 189.0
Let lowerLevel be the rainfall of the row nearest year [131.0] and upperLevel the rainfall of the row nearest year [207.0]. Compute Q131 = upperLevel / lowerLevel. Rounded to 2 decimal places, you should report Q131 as 0.81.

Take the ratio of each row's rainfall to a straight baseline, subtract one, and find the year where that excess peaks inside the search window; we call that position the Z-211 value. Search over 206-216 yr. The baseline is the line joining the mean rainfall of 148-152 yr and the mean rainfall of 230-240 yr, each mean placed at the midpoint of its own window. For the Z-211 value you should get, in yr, 211.0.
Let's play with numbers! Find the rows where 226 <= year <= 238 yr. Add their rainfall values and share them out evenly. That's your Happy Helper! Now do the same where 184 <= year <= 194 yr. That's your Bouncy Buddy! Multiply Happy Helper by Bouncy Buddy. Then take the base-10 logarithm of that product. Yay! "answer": 3.93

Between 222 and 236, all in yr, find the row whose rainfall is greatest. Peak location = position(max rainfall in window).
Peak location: 235.0 yr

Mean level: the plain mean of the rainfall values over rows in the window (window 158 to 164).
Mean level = 120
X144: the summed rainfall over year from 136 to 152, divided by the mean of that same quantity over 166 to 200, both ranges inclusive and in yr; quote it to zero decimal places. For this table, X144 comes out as 9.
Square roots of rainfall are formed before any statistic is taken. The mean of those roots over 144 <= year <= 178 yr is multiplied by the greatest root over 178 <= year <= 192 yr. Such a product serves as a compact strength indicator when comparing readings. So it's 113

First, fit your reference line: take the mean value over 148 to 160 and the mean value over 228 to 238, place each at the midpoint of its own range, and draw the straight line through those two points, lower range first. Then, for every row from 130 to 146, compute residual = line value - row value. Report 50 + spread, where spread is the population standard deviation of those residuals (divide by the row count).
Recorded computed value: 55.7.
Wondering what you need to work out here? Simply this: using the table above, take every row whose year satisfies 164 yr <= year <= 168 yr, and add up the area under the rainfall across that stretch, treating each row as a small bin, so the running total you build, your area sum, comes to 476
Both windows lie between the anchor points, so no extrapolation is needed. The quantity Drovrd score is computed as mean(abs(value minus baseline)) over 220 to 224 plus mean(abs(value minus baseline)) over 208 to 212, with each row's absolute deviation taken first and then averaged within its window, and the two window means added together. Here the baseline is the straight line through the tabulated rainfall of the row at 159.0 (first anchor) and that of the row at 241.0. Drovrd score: 26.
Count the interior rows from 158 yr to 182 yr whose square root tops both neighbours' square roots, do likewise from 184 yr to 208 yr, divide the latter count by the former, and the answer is 1.5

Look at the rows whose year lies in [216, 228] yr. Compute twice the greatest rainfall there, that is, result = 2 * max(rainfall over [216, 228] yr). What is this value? 174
